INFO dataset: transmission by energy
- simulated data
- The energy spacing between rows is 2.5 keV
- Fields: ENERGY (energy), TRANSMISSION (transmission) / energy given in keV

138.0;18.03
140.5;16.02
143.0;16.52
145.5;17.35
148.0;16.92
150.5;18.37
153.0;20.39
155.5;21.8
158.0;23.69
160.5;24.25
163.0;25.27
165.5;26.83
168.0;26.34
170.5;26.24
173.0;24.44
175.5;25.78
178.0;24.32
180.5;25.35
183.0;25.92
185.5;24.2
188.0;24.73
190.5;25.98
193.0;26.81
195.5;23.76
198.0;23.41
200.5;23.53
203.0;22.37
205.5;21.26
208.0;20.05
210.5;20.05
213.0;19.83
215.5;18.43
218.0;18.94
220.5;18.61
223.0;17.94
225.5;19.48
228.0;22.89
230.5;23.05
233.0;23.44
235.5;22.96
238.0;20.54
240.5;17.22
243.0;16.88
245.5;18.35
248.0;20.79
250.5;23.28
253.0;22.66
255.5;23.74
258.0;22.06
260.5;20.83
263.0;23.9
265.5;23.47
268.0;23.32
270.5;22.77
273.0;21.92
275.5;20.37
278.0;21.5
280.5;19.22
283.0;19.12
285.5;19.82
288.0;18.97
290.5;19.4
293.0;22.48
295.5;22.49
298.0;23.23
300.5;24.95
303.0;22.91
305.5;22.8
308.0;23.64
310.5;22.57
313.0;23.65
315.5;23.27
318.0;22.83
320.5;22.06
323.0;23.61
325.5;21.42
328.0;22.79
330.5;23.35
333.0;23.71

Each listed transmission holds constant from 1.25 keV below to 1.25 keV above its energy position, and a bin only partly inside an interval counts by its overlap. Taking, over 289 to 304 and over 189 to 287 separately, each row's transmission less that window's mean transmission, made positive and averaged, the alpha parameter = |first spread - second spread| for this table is 0.87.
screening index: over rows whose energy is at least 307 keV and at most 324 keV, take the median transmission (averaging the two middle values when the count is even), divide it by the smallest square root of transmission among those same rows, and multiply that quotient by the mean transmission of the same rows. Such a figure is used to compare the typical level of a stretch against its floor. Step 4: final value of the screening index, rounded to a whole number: 114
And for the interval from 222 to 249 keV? 102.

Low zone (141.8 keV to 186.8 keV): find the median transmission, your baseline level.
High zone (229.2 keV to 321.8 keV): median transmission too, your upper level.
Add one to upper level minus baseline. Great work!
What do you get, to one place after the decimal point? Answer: -0.7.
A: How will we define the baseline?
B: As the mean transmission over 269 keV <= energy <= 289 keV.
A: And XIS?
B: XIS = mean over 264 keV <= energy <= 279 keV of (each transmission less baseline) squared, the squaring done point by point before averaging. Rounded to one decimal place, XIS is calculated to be 4.3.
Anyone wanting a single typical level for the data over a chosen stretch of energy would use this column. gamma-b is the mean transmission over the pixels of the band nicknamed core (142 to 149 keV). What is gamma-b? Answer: 17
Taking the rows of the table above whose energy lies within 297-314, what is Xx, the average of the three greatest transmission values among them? 24.1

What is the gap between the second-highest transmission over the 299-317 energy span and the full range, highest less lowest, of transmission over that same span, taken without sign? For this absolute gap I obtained 21.3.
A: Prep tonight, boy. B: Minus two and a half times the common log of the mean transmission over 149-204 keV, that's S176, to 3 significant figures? -3.46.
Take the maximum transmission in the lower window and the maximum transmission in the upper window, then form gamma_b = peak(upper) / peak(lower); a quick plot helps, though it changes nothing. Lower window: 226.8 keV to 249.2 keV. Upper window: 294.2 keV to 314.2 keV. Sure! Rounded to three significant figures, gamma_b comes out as 1.06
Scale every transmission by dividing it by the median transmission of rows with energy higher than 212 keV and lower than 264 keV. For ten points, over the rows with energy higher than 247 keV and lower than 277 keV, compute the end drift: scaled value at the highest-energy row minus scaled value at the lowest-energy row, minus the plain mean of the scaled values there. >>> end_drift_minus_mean -1.1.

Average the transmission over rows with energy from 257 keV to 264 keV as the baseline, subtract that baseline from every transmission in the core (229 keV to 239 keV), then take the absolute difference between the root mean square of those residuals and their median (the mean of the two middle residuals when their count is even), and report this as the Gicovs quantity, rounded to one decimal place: 0.4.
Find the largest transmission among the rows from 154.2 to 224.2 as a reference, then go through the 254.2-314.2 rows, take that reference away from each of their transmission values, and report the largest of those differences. -1.9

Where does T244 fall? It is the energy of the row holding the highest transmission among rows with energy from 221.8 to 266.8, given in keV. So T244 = 263.0 keV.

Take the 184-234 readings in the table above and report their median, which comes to 22.6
